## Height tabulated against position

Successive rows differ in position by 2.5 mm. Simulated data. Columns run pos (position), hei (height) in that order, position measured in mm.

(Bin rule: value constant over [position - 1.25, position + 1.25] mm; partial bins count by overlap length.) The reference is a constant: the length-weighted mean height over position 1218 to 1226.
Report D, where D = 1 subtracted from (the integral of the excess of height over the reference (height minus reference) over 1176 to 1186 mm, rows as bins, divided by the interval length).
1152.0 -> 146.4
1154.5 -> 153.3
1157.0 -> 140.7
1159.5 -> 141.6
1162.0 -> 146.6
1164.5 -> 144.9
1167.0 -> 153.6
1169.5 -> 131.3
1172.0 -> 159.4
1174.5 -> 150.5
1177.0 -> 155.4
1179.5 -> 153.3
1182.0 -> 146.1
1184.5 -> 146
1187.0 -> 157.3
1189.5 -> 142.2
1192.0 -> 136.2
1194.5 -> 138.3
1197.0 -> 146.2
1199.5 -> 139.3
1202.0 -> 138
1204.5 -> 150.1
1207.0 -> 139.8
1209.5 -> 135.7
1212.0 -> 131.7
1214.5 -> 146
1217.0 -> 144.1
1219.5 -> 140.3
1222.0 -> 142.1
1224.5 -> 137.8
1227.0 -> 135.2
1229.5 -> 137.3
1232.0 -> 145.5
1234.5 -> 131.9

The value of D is 9.2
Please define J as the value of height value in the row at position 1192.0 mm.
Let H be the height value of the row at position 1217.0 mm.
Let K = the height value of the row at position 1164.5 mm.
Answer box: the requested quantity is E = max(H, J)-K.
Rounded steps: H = 144.1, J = 136.2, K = 144.9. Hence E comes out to -1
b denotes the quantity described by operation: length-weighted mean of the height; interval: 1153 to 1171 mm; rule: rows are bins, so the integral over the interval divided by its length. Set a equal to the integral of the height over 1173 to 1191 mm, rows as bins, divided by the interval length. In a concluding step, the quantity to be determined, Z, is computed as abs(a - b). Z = 5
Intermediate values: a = 150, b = 145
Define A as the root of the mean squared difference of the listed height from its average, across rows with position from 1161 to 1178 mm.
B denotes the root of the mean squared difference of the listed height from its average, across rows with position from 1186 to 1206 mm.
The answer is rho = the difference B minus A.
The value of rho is -2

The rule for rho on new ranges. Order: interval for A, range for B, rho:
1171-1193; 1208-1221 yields -2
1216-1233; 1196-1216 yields 2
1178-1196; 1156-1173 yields 1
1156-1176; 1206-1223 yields -4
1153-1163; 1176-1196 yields 2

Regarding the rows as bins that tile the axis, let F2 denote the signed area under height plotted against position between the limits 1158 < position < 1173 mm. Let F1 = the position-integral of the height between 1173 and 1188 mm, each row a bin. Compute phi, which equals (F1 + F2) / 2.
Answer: 2230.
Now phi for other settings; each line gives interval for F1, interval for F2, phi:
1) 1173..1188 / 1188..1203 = 2189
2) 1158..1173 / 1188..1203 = 2147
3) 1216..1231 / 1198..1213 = 2091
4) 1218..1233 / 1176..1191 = 2171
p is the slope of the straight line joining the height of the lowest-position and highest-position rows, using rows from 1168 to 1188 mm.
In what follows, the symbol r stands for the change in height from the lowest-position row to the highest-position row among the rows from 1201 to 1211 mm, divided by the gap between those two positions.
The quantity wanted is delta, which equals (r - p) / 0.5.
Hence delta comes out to -4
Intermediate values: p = 1.5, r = -0.3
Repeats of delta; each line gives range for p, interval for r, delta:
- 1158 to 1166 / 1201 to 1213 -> -3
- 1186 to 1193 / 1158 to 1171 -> 6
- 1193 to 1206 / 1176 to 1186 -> -5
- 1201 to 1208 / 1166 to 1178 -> 0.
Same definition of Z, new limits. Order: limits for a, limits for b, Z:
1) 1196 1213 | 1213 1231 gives 0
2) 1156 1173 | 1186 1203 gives 3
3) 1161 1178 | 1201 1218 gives 8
